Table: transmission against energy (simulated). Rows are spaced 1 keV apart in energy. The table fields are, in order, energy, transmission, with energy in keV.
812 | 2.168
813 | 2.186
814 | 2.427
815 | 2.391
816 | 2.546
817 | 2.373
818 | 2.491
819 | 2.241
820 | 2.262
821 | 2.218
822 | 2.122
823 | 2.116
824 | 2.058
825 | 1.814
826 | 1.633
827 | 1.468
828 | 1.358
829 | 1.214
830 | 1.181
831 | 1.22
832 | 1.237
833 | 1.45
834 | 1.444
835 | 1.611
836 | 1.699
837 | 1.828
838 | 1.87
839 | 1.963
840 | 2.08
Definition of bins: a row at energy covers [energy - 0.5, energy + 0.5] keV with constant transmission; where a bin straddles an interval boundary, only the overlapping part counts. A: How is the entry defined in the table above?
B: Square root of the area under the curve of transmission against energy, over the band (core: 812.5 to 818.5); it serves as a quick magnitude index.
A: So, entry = 3.8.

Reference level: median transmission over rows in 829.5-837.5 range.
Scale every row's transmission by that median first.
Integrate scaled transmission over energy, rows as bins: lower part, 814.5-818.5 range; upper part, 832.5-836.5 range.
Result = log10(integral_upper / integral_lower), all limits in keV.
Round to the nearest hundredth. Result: -0.20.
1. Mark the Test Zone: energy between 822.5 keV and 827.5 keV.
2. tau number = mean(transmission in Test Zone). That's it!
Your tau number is 1.82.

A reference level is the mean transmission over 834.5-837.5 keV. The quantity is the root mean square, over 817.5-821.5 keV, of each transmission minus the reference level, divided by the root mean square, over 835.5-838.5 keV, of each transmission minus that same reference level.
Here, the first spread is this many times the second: 5.3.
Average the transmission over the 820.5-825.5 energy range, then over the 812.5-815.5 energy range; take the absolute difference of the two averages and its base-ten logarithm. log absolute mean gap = -0.57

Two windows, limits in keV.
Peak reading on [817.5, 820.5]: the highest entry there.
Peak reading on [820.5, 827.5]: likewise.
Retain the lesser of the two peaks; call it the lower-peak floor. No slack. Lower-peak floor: 2.2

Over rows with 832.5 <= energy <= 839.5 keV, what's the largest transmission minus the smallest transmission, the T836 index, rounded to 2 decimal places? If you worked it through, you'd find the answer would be 0.52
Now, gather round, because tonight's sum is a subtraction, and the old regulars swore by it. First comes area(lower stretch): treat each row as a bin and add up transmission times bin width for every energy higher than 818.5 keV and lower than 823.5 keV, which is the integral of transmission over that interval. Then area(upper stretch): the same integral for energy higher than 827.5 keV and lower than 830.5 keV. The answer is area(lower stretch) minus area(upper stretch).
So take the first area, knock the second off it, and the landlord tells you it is 7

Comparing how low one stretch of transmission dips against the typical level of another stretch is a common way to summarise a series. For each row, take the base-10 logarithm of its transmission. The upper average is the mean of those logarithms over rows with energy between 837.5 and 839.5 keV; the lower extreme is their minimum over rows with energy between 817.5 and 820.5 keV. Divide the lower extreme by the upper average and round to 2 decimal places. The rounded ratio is 1.24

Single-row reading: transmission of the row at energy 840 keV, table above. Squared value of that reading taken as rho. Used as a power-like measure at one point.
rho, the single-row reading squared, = 4.3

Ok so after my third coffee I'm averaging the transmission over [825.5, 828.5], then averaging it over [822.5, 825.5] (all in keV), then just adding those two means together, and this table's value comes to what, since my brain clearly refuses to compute 3.5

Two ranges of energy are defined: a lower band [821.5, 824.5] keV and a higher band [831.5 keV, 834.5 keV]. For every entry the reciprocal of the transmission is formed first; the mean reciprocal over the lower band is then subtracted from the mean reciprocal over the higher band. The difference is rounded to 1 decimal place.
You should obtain 0.3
